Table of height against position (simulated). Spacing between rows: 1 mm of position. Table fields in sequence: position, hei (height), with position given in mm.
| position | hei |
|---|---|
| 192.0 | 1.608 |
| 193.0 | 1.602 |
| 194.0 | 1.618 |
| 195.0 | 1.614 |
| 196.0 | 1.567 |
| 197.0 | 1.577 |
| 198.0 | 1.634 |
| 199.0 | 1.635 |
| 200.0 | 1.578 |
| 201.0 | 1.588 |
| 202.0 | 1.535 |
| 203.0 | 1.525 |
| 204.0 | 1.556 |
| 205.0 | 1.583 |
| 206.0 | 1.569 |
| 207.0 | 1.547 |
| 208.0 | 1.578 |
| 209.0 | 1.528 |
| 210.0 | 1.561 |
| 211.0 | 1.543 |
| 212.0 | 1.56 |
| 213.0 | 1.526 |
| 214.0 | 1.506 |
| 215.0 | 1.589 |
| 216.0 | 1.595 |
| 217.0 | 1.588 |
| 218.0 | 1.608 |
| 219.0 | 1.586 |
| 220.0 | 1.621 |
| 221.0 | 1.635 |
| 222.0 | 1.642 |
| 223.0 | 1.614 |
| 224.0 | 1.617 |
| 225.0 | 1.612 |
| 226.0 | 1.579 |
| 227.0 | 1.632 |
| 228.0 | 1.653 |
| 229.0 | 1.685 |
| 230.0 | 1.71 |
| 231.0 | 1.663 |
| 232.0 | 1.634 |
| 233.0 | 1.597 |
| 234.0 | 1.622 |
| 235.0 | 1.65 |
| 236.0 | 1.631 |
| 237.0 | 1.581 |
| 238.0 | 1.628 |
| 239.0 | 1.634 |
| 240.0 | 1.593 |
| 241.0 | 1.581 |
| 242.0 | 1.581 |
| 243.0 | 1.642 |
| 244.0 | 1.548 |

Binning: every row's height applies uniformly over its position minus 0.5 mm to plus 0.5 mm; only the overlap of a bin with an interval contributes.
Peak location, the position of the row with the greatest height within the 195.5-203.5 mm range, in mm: 199.0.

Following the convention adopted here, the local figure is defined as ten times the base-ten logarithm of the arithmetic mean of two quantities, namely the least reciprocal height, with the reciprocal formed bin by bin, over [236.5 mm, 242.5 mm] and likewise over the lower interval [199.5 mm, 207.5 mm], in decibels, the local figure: -2.070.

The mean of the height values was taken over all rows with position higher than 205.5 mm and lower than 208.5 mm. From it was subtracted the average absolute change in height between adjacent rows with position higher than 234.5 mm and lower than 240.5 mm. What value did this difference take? 1.53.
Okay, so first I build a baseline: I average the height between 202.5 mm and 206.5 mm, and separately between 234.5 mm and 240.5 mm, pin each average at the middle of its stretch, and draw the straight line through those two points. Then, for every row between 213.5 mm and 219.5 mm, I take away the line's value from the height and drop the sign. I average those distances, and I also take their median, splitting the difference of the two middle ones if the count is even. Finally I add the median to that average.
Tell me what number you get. 0.035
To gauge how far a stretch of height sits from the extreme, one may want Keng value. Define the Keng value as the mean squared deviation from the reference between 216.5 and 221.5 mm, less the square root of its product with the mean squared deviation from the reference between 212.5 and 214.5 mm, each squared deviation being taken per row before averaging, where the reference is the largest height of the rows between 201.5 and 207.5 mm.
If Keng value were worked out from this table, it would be -0.0011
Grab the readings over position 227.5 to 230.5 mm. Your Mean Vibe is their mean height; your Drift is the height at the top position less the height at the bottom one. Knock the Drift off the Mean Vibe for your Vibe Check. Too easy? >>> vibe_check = 1.63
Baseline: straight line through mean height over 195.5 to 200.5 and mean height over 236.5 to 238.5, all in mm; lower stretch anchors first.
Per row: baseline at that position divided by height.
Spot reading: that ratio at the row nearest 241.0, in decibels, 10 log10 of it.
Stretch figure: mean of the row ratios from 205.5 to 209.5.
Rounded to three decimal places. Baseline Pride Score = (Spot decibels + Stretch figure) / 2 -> 0.547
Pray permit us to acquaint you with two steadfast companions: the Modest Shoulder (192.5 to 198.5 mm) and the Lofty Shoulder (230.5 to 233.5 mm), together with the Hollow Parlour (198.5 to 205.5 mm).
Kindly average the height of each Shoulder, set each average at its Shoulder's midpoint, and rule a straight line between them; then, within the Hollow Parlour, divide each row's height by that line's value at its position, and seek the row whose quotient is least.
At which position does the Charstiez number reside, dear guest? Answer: 203.0 mm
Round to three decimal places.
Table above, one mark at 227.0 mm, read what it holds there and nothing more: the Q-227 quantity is 1.632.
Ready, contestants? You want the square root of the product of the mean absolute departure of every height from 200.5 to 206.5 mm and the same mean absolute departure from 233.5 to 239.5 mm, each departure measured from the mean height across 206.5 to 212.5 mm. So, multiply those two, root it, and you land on 0.039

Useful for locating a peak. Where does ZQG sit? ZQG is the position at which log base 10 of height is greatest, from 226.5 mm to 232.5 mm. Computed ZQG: 230.0 mm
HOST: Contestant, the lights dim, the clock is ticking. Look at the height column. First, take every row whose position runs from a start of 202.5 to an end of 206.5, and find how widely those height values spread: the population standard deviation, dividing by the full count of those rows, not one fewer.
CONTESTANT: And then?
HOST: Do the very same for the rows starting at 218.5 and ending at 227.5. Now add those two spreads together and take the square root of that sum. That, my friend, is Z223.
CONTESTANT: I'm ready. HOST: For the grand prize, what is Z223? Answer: 0.204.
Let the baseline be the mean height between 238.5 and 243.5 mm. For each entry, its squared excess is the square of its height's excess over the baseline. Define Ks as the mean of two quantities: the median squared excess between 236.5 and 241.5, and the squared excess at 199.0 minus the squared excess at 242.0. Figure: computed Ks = 0.0004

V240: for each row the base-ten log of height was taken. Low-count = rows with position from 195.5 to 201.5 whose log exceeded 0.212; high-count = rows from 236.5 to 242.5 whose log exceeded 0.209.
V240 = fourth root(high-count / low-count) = 1.00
